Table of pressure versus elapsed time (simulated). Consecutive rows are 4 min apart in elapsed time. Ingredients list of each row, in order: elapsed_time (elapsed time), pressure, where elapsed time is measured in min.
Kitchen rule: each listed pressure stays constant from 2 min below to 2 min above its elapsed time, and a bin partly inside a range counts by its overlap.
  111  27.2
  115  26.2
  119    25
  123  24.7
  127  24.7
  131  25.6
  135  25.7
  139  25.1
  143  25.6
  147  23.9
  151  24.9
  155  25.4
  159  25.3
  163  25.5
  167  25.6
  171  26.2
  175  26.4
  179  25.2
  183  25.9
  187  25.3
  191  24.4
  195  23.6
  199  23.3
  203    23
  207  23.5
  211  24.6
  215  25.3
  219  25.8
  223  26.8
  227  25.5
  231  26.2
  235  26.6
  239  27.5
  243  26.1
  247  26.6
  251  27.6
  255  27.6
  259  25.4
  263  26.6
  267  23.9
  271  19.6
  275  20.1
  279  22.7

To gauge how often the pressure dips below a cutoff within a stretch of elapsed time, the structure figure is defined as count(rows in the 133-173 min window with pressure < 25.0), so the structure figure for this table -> 2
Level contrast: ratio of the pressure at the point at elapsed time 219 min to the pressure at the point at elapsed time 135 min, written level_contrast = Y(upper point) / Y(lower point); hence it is 1.004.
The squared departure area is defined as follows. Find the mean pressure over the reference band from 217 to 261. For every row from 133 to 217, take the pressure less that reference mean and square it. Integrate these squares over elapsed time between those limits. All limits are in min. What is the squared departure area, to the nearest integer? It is 285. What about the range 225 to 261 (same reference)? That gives 24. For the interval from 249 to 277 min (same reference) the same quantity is 398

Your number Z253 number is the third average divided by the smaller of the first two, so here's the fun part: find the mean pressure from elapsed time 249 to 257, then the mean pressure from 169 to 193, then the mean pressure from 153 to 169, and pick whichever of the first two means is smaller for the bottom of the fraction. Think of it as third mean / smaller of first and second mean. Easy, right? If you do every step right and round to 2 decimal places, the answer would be 1.00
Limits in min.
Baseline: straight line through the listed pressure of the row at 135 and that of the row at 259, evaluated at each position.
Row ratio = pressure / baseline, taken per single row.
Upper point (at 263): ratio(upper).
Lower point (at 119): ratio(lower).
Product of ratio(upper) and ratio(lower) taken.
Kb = 1.02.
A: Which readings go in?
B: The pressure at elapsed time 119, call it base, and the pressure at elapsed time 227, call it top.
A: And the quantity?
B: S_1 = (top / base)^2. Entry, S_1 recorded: 1.04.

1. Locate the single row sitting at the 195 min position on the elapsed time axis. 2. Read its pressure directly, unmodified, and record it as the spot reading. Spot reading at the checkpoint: 23.6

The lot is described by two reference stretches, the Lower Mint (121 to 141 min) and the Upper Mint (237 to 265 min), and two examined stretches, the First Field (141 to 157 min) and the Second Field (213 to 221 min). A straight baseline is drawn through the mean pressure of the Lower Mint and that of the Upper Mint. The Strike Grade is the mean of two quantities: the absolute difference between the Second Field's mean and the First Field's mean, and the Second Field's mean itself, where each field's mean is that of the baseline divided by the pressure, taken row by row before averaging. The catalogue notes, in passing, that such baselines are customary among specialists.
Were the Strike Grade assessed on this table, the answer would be 0.521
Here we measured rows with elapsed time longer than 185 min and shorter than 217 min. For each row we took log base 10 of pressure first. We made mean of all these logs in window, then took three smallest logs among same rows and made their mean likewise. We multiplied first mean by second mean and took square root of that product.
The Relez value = 1.37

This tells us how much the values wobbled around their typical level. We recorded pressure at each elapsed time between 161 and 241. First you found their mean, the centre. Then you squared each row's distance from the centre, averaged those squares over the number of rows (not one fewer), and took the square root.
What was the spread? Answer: 1.21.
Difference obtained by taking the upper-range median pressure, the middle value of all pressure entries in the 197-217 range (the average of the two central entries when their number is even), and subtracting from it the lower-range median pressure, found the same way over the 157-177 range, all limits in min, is -2.1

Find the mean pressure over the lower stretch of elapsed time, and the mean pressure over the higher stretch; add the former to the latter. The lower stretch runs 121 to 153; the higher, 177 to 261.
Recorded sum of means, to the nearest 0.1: 50.5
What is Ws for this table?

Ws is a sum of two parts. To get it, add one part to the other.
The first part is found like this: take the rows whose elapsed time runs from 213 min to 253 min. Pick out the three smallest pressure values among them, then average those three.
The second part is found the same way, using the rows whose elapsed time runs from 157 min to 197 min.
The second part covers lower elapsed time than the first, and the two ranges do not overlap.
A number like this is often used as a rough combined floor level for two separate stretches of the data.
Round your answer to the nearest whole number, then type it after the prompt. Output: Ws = 50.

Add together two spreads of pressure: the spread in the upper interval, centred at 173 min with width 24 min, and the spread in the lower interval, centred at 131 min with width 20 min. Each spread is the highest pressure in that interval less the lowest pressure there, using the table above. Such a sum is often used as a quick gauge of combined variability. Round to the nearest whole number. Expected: 2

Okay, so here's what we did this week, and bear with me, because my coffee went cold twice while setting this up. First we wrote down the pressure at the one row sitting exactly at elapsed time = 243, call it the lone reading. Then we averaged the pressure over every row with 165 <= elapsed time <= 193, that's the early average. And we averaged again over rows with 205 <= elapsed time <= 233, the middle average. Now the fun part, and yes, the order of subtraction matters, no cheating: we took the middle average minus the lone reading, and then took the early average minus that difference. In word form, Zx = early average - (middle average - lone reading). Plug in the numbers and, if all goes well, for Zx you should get 26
